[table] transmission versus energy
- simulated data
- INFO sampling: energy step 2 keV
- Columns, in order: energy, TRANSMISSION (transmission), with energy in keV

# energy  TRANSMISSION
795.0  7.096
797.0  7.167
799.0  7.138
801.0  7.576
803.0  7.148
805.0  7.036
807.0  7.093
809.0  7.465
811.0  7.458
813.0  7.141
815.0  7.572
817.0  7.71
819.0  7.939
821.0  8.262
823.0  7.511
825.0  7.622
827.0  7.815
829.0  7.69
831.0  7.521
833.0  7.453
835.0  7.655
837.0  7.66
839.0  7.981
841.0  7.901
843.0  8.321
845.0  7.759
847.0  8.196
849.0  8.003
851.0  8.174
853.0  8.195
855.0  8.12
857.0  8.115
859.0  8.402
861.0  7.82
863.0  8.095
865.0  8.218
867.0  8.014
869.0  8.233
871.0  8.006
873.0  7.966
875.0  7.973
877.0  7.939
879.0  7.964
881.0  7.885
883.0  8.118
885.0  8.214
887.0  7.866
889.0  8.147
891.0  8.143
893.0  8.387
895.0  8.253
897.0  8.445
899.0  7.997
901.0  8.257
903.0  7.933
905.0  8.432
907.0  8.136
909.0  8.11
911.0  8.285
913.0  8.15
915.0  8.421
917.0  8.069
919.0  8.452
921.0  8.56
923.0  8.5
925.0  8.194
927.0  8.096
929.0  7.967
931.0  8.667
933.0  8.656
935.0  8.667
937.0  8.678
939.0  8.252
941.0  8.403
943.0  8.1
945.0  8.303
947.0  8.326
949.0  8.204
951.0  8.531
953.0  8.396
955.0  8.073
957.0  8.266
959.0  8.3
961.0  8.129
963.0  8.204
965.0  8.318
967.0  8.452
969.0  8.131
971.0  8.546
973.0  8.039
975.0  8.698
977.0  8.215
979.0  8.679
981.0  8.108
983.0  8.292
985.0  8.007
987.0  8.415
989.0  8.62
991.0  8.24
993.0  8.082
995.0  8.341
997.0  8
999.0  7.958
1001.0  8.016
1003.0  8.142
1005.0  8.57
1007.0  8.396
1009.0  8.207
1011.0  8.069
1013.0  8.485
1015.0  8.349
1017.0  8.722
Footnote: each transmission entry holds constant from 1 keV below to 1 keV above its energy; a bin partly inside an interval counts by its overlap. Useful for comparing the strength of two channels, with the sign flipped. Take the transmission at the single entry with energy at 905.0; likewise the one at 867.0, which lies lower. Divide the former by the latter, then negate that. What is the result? -1.05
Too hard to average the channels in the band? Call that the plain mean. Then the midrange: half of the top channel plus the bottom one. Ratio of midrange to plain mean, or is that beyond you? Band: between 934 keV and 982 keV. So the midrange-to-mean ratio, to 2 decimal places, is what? 1.00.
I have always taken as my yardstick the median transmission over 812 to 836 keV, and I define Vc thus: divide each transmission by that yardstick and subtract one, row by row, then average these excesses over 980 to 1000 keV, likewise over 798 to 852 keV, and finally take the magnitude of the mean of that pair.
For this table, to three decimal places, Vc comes 0.039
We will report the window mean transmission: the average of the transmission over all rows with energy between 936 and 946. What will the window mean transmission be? 8.35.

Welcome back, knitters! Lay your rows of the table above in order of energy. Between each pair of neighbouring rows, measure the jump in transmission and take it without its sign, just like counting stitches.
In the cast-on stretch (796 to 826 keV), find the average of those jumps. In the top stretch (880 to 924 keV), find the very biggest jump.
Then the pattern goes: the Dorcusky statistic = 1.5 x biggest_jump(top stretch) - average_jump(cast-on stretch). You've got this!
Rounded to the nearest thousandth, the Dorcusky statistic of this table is 0.481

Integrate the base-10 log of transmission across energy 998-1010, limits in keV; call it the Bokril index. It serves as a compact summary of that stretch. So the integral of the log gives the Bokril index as 11.0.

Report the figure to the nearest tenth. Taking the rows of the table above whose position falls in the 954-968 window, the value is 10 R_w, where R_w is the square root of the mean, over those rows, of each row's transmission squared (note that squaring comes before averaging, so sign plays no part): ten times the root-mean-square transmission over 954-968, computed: 82.5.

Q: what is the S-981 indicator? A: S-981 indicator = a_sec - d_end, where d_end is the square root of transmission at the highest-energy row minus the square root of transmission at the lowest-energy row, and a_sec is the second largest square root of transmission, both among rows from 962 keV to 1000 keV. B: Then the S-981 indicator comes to 2.99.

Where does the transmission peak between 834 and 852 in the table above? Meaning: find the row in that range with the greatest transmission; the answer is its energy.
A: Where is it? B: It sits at 843.0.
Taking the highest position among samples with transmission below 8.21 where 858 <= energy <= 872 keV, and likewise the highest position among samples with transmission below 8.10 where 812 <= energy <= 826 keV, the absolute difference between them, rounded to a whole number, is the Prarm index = 46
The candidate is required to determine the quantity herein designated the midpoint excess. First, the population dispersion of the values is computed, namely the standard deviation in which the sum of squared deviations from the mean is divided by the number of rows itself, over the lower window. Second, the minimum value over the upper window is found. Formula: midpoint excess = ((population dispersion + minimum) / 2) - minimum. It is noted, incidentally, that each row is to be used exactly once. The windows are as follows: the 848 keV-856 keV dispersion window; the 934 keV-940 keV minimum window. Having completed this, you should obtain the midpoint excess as -4.09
